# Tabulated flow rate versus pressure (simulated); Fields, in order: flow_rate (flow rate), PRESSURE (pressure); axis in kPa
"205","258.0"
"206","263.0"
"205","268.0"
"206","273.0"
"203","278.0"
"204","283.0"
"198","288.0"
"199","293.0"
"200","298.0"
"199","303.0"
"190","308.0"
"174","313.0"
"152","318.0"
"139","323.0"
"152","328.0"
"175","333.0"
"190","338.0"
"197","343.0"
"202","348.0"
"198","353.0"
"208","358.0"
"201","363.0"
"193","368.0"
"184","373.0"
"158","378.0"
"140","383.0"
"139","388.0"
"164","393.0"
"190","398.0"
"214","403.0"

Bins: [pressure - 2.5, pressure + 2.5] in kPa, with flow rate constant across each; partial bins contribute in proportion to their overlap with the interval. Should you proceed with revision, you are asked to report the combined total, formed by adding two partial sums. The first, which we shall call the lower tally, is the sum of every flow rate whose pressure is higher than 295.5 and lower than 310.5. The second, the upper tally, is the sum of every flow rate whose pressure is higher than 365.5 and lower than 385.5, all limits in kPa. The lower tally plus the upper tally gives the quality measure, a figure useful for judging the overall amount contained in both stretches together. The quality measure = 1264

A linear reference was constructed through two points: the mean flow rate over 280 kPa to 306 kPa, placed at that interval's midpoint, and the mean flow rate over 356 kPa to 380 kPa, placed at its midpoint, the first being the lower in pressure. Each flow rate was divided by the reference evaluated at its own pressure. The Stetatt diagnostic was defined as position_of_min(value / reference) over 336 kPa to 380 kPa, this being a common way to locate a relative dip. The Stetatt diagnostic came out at 378.0 kPa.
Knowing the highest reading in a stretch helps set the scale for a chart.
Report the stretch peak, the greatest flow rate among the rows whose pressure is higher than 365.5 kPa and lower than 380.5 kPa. 193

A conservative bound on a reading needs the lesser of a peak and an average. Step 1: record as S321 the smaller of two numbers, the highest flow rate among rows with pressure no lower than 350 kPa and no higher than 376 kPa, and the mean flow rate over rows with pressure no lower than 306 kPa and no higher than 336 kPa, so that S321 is 164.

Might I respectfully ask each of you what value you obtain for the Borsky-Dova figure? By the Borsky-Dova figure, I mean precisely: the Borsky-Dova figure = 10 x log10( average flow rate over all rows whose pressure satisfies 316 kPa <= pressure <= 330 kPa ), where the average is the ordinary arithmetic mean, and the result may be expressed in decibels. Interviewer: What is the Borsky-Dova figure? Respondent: 21.7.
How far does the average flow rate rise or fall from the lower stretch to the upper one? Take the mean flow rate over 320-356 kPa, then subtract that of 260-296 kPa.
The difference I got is -24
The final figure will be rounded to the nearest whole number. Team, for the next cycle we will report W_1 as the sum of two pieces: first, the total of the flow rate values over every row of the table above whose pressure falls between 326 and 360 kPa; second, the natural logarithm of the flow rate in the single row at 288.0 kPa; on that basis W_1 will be 1327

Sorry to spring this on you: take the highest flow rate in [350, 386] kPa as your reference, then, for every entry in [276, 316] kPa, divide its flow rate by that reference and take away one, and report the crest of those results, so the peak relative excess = -0.019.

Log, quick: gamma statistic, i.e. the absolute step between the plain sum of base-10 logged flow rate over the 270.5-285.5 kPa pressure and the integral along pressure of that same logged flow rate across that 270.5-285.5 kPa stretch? 27.7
